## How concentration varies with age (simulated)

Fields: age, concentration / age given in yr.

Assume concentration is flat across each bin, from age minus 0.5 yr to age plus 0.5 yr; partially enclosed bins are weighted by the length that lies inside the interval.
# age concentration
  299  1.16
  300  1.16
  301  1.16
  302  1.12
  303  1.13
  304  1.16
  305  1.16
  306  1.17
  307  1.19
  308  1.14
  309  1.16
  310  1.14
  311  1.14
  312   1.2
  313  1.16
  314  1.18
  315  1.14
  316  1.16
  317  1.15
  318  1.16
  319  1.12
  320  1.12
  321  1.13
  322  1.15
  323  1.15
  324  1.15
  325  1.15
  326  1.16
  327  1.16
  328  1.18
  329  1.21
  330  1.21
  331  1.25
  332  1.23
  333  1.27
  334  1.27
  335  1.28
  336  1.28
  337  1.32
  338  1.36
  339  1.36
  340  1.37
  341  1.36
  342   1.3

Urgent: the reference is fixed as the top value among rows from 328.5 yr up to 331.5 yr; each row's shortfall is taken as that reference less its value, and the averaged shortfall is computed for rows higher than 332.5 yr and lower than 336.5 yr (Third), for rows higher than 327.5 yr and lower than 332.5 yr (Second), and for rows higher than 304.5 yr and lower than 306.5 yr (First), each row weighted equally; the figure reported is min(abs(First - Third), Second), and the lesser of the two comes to 0.03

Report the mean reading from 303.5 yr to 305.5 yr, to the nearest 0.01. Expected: 1.16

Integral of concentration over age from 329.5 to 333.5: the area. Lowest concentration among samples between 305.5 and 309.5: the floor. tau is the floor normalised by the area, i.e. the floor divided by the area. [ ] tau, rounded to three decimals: 0.230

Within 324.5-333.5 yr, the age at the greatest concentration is 333 yr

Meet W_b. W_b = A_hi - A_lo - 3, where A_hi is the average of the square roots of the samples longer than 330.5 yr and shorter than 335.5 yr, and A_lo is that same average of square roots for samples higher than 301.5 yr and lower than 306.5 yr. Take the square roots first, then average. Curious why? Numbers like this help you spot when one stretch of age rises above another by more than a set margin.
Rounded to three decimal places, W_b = -2.949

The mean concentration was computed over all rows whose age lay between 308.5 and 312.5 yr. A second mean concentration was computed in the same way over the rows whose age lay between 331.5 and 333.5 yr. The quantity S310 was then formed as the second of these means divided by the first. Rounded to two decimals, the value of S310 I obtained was 1.08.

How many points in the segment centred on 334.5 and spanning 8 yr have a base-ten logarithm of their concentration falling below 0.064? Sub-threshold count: 0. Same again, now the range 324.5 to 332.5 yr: 1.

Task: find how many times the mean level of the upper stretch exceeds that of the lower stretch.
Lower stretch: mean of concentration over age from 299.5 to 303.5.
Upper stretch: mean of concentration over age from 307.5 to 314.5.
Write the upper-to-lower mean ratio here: 1.015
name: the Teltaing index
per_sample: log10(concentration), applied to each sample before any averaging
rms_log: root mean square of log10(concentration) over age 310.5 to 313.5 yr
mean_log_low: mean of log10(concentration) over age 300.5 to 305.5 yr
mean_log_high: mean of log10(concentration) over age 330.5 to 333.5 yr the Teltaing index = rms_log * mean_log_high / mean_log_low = 0.111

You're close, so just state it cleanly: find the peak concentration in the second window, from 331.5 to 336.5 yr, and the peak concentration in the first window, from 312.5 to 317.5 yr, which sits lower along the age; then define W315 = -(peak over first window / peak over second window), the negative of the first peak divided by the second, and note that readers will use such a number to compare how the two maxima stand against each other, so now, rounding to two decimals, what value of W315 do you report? -0.92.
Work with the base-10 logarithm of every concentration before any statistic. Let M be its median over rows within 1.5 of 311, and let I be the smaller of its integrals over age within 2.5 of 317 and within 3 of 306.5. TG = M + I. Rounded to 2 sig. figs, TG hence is 0.35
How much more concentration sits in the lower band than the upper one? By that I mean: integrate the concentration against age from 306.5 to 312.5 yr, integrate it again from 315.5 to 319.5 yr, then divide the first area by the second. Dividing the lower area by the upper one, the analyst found 1.52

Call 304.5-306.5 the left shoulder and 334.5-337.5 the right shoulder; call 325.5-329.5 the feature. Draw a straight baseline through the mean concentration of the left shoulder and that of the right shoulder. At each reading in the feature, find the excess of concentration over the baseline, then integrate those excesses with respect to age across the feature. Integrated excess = -0.32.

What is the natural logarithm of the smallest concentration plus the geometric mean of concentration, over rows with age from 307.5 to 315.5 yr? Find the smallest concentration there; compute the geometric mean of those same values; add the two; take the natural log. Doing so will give 0.83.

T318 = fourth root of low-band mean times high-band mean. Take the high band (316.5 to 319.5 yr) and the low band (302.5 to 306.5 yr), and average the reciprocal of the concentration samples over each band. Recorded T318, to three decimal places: 0.933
